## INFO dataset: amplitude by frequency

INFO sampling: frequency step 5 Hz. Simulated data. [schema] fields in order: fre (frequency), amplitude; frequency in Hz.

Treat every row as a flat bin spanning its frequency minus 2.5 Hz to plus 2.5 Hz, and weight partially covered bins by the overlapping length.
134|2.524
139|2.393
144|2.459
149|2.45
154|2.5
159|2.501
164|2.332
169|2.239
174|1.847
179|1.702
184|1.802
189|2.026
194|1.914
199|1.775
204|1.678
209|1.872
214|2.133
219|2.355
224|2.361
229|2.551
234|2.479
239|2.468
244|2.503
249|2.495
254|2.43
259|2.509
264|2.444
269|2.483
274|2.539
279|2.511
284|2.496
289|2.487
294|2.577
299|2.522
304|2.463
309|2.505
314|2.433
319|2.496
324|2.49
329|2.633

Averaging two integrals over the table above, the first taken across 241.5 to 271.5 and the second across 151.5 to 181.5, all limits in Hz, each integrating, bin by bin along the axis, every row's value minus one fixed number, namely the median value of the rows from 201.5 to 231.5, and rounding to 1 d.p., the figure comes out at 2.6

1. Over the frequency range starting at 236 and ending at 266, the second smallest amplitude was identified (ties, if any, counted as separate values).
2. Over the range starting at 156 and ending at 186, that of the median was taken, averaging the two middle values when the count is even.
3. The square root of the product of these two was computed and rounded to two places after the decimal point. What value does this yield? 2.23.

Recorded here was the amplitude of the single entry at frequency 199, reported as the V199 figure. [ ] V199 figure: 1.775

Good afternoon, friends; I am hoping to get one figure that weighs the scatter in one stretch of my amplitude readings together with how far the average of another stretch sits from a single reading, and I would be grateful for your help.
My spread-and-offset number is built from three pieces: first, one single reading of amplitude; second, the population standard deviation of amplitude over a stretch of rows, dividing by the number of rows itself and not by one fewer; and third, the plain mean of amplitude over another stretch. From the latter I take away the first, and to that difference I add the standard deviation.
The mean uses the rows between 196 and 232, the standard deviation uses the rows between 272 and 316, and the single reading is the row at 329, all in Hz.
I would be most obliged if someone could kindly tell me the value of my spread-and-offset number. -0.49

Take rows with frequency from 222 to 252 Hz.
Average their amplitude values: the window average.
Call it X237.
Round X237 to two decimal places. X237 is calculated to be 2.48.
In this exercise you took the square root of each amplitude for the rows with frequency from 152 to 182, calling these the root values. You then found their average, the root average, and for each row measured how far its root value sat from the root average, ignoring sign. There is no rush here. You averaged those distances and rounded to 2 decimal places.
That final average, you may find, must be 0.10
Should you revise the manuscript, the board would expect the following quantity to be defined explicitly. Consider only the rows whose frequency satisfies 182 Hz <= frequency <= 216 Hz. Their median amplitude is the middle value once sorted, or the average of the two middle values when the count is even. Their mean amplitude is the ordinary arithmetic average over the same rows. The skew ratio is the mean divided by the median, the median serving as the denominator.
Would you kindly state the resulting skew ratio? 1.01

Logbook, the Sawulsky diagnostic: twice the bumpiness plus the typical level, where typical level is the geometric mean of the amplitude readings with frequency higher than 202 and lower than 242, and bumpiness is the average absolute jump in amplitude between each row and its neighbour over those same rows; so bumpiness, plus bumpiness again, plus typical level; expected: 2.49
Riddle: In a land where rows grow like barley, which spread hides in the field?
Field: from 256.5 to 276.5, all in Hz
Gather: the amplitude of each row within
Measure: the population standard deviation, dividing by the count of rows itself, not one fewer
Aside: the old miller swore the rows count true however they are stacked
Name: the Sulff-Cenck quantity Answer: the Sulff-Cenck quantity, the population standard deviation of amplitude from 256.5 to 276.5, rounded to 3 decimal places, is 0.035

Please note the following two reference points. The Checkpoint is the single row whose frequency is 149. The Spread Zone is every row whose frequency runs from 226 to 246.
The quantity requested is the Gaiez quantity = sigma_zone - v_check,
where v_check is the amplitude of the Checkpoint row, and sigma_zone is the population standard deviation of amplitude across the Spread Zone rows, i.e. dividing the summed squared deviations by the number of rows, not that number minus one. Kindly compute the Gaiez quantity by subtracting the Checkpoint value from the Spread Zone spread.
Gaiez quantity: -2.42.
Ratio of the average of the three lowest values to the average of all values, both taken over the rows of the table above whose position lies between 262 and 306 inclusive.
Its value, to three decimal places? 0.984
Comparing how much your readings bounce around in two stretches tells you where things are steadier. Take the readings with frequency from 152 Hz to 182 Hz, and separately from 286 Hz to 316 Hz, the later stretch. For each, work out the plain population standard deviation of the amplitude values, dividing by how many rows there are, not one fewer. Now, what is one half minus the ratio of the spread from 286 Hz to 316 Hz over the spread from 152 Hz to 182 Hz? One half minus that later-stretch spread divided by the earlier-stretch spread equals 0.4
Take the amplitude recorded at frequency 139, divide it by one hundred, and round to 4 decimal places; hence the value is 0.0239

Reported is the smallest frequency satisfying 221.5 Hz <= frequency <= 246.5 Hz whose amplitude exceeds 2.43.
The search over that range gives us 229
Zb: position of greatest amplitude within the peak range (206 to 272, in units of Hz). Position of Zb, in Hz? 229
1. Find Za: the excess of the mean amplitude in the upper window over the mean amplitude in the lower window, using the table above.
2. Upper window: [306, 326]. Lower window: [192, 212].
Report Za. 0.67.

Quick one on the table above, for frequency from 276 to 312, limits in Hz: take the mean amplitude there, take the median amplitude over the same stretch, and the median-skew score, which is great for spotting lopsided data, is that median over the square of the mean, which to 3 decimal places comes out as 0.398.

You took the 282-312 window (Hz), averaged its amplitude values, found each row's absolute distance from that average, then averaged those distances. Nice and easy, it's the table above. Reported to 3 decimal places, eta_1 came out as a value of 0.027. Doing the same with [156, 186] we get 0.287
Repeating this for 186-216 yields 0.125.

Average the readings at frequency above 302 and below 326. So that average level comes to 2.48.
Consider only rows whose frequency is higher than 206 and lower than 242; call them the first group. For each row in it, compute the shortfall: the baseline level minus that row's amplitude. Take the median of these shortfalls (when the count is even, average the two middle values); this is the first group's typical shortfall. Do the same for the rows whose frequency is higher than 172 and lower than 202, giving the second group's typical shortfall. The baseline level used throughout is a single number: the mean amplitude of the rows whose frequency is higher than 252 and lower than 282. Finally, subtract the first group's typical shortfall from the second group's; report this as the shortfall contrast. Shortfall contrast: 0.54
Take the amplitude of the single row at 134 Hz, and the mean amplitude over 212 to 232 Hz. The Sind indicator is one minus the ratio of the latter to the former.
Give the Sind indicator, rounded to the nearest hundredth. 0.07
